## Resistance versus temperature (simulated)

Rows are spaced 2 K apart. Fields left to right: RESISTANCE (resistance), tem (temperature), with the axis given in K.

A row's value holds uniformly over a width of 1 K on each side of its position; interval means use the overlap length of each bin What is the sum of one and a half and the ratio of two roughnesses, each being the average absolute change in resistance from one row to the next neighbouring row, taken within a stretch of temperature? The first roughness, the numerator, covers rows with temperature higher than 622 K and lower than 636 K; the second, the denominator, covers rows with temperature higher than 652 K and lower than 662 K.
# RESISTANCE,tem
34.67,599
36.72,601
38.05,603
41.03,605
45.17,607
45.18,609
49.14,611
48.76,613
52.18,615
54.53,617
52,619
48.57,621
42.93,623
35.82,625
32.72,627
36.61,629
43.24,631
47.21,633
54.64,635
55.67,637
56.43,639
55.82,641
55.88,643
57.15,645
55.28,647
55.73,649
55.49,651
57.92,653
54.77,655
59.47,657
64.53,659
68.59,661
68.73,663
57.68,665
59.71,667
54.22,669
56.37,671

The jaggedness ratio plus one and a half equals 2.8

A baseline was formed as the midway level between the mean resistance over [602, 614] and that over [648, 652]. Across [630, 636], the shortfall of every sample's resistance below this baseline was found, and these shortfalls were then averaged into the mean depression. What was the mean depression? 2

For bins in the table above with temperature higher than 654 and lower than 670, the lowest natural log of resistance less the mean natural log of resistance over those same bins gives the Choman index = -0.11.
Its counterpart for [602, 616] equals -0.18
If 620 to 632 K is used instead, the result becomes -0.19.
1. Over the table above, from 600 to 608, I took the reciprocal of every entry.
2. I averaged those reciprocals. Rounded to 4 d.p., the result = 0.0250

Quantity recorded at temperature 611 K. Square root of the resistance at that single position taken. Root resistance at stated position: 7.01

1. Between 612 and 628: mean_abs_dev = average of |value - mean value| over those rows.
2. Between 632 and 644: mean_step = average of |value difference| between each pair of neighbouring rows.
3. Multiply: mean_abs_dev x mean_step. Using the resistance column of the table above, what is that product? 13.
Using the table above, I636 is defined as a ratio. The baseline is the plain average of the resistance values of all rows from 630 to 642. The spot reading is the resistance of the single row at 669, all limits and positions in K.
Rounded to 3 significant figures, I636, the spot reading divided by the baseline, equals 1.04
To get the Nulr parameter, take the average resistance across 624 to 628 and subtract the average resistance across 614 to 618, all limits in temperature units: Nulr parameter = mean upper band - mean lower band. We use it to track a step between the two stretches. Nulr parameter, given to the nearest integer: -19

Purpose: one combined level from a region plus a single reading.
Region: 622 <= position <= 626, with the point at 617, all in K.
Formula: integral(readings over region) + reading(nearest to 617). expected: 212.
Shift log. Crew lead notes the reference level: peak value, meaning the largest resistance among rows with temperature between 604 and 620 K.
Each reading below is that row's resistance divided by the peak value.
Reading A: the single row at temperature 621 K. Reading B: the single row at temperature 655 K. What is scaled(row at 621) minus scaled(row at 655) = -0.11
